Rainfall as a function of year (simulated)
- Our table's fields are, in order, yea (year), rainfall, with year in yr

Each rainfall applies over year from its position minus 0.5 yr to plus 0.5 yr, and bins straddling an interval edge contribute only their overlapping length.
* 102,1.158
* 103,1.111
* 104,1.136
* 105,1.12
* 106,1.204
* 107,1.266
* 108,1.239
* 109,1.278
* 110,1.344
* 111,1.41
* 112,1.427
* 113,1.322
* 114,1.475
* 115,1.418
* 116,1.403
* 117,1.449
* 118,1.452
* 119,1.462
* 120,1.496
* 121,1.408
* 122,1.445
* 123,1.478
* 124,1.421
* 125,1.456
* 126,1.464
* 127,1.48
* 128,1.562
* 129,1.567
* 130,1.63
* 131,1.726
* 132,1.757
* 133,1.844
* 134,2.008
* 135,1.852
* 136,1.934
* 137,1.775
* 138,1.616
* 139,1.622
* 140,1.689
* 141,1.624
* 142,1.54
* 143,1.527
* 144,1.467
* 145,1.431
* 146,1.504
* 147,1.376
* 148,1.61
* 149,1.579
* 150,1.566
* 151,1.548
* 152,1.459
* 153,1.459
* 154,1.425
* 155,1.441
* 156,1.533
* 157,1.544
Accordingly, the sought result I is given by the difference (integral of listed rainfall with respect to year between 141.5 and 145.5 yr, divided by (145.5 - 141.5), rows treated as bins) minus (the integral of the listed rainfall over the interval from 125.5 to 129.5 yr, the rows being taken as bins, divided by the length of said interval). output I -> -0.03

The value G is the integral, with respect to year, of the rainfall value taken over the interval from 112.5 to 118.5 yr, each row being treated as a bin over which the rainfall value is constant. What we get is 8.5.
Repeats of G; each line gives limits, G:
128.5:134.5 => 10.5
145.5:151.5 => 9.2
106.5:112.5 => 8.0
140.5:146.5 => 9.1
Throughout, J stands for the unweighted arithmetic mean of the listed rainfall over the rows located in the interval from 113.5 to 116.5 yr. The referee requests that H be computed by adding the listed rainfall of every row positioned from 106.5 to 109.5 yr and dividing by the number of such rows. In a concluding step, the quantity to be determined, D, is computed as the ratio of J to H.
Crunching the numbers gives 1.14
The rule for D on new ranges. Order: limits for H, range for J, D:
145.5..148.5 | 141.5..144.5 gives 1.01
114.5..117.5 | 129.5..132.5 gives 1.20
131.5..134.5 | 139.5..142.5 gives 0.87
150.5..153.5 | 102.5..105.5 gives 0.75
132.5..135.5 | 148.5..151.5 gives 0.82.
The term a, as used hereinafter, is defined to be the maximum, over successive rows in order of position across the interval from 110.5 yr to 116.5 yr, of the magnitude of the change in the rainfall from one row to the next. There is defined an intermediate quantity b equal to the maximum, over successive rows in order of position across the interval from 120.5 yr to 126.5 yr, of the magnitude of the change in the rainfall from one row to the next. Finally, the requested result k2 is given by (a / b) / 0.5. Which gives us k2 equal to 5.4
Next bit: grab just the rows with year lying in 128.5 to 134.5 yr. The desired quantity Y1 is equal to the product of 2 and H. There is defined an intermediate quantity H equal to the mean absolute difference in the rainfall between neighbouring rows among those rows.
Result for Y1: 0.18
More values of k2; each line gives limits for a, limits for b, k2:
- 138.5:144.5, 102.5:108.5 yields 2.0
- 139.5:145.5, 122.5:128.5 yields 2.0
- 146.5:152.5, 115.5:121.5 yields 5.3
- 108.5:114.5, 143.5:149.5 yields 1.3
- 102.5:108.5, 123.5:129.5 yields 2.0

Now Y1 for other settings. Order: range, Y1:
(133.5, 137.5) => 0.26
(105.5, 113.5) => 0.11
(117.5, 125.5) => 0.08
